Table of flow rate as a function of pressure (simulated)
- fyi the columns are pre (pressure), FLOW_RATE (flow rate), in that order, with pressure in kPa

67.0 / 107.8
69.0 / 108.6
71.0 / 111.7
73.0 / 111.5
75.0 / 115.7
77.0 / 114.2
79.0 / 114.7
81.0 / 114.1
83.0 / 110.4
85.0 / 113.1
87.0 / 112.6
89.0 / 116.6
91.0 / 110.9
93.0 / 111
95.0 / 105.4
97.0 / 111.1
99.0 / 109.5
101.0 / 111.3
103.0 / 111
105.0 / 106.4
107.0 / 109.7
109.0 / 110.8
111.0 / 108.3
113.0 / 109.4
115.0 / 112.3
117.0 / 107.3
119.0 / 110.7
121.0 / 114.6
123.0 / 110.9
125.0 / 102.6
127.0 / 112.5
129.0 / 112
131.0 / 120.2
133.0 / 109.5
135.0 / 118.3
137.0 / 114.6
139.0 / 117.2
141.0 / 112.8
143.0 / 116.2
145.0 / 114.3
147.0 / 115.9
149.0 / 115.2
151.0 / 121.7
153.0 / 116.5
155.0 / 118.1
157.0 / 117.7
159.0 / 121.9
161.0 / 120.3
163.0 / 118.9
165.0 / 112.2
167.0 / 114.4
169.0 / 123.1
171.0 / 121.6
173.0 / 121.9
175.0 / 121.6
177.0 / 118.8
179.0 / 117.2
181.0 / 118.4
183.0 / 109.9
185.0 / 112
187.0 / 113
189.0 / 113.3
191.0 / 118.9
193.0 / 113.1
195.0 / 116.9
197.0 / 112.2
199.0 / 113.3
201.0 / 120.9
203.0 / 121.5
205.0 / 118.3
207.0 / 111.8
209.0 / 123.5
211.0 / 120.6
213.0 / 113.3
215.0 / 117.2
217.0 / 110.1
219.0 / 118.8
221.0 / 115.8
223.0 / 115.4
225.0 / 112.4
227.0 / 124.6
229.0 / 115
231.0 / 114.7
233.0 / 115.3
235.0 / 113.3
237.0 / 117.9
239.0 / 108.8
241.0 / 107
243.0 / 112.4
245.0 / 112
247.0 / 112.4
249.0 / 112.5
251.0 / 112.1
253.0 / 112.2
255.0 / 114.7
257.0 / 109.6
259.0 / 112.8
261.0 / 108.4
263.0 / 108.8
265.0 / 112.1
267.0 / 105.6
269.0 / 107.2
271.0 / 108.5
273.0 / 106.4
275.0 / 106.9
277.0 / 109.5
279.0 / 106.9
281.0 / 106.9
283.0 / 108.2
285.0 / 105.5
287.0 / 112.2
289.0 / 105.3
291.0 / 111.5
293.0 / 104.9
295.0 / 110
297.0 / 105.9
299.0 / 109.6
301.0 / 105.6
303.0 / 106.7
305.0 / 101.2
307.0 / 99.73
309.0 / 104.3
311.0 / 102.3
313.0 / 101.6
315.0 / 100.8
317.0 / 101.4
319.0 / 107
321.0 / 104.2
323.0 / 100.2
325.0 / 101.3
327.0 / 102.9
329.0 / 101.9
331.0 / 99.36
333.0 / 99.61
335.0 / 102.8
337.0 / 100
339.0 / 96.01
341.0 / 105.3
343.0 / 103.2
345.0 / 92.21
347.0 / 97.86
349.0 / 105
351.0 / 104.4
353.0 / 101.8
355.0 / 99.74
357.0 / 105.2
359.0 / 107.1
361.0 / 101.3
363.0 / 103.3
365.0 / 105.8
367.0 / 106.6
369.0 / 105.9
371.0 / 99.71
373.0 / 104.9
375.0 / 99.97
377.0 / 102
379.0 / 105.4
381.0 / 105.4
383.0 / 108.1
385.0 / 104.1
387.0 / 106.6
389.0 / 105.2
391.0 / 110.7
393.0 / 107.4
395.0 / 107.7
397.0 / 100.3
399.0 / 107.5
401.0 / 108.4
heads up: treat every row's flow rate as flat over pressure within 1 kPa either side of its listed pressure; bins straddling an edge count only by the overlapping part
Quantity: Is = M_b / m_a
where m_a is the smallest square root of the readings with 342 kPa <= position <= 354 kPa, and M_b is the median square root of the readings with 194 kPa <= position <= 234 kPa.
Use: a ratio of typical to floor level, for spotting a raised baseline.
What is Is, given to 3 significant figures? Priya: 1.12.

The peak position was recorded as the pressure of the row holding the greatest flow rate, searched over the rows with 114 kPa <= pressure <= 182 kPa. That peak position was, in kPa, 169.0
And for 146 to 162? 159.0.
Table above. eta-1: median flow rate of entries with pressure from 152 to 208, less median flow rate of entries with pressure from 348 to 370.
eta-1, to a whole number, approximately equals 13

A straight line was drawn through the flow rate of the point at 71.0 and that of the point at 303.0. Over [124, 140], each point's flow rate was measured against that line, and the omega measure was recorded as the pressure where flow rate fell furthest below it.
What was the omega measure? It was 125.0 kPa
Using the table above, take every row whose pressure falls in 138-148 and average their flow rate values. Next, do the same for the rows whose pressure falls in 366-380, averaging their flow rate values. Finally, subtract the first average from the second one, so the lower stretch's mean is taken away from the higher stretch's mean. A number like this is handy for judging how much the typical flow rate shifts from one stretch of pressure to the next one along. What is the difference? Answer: -12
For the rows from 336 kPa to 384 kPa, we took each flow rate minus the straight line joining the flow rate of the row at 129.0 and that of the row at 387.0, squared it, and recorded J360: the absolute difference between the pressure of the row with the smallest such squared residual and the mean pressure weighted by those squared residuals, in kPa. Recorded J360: 8.6 kPa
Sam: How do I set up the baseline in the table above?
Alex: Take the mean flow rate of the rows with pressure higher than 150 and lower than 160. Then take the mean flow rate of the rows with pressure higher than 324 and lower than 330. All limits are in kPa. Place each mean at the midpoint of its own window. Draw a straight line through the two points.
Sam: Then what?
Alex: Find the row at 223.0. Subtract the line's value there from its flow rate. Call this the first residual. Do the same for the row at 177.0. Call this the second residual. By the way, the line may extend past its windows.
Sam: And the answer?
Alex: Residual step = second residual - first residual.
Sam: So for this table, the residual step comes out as -1.2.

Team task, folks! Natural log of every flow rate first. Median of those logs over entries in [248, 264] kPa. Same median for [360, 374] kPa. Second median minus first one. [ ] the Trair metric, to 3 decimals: -0.067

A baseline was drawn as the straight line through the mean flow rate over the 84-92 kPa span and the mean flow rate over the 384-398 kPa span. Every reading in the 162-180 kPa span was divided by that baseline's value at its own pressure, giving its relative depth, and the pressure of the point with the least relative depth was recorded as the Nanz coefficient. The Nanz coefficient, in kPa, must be 165.0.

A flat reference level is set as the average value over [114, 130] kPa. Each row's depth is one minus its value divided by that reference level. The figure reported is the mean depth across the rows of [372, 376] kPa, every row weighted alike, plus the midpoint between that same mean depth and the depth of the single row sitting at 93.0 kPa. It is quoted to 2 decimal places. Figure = 0.10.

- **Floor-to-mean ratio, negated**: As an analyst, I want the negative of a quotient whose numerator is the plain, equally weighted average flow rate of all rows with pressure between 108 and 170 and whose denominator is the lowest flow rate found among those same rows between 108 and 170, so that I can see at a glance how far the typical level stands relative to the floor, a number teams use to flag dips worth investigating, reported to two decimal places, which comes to -1.12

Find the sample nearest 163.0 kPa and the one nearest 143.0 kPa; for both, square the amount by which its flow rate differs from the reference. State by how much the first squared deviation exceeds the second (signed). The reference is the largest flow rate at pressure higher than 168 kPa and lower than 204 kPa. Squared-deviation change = -30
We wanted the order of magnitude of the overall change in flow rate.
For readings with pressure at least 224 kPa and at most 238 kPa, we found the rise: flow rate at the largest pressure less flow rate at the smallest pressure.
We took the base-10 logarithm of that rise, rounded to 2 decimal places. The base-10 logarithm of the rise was 0.74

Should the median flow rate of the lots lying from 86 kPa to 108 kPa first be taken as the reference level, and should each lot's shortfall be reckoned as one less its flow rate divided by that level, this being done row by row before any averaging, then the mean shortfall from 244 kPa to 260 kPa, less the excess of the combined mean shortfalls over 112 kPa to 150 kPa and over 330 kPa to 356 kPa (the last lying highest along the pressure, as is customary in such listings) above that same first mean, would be -0.10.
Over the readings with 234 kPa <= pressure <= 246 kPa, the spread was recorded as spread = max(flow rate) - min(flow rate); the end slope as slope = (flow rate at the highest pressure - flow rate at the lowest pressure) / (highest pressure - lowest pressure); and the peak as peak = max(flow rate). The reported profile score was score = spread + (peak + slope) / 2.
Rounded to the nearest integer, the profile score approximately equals 70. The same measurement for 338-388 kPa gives 70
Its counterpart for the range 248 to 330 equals 72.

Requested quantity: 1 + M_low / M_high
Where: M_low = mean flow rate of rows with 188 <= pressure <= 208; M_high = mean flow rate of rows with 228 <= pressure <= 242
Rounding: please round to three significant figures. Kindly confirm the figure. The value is 2.03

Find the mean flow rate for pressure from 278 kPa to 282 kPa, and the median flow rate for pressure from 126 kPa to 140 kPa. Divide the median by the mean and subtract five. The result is -3.93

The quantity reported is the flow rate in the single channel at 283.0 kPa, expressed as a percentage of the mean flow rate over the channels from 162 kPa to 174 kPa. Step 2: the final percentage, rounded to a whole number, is 91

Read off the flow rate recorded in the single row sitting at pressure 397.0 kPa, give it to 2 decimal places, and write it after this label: 100.30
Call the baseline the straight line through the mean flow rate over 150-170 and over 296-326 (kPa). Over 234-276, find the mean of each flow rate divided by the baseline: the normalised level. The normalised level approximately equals 1.014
